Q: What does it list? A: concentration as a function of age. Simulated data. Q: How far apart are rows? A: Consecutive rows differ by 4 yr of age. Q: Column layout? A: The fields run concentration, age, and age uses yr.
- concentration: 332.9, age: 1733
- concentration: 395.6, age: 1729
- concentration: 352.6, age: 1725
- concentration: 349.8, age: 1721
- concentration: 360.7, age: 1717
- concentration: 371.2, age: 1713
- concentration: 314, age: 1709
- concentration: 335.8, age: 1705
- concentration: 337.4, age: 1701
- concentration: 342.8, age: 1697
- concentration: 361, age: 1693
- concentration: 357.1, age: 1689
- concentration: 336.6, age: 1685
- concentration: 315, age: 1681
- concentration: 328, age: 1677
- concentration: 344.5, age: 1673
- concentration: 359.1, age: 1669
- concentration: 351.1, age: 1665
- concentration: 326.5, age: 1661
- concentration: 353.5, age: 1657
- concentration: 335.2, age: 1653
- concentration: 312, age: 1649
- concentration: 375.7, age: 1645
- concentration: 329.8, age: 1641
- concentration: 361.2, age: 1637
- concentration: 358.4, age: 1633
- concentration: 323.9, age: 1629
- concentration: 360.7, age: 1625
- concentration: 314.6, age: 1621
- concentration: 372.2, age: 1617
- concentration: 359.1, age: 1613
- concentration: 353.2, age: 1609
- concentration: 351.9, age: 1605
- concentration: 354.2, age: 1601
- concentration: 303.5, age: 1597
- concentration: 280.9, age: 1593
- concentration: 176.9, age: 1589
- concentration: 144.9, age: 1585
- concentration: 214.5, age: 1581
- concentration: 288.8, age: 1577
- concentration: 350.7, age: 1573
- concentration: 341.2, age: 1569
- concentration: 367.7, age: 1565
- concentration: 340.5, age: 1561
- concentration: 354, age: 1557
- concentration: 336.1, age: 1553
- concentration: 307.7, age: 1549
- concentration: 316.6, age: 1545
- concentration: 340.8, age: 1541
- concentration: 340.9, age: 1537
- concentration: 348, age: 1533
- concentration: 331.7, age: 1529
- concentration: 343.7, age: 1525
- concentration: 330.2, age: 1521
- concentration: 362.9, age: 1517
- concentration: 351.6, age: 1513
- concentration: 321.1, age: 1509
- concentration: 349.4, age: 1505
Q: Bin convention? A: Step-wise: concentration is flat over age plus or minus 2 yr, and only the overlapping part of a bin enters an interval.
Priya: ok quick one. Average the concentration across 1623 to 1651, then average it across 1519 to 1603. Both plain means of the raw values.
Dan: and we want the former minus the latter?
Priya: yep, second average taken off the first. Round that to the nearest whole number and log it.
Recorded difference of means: 36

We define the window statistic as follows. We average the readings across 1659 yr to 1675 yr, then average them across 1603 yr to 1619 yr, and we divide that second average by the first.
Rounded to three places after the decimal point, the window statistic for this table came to 1.040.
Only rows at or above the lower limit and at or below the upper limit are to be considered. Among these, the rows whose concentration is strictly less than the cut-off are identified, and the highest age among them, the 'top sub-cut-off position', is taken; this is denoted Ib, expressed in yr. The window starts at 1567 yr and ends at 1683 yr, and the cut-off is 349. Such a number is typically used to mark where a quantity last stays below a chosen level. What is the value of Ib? 1681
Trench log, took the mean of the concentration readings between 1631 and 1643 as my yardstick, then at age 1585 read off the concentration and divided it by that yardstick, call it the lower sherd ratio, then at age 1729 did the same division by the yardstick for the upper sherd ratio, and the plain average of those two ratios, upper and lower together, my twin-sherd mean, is 0.77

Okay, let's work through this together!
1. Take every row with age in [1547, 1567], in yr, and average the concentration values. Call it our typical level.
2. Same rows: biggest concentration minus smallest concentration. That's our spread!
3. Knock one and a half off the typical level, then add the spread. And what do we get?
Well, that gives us 400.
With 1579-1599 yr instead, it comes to 381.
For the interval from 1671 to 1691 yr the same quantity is 377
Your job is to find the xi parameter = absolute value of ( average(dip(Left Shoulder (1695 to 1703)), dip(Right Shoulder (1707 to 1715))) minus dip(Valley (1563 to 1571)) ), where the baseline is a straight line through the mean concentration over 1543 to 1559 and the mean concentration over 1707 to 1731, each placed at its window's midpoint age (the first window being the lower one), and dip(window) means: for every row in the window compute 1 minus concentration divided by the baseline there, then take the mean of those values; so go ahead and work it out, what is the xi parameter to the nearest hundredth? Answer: 0.11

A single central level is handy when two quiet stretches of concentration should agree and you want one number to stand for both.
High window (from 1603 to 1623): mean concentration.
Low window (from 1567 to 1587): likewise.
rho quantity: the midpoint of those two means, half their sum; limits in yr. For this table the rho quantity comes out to 309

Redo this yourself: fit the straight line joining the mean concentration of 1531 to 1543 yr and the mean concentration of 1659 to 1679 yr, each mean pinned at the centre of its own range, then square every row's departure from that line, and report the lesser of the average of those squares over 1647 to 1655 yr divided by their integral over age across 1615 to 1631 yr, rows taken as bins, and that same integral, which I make 0.051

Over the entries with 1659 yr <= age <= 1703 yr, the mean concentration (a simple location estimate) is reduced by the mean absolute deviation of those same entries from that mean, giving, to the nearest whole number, 330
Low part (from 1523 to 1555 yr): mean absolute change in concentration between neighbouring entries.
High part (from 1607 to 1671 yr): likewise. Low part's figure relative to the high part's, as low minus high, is -15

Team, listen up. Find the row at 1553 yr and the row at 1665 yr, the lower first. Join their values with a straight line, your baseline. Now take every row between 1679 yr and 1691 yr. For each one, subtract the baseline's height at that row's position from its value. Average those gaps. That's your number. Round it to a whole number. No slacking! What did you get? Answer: -18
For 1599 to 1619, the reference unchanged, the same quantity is 15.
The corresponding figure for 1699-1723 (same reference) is -12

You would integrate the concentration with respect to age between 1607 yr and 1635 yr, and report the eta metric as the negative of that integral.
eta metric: -9768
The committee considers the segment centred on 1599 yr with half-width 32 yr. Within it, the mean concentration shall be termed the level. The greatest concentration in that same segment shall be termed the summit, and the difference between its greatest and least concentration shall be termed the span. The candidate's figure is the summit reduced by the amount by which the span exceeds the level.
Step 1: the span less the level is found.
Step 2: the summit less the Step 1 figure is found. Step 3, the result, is 451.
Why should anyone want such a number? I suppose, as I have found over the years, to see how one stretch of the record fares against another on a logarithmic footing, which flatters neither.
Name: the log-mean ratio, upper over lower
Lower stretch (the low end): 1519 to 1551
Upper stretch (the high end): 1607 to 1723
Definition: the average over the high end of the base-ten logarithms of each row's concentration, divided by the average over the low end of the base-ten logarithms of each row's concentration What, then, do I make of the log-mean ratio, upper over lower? 1.006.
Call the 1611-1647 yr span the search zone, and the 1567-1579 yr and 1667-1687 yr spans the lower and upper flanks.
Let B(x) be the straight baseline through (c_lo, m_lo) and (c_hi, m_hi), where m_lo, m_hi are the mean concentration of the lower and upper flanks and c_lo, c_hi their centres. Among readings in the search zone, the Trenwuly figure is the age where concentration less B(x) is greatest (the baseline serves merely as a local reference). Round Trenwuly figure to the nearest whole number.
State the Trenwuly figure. 1645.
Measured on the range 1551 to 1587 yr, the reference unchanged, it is 1565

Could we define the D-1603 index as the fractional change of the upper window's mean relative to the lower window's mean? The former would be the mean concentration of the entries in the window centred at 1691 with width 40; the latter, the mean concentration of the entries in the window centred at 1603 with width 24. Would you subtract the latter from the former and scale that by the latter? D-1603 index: 0.010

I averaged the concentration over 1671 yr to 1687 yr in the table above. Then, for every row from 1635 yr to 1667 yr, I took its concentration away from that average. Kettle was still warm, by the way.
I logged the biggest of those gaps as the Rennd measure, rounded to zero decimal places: 19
